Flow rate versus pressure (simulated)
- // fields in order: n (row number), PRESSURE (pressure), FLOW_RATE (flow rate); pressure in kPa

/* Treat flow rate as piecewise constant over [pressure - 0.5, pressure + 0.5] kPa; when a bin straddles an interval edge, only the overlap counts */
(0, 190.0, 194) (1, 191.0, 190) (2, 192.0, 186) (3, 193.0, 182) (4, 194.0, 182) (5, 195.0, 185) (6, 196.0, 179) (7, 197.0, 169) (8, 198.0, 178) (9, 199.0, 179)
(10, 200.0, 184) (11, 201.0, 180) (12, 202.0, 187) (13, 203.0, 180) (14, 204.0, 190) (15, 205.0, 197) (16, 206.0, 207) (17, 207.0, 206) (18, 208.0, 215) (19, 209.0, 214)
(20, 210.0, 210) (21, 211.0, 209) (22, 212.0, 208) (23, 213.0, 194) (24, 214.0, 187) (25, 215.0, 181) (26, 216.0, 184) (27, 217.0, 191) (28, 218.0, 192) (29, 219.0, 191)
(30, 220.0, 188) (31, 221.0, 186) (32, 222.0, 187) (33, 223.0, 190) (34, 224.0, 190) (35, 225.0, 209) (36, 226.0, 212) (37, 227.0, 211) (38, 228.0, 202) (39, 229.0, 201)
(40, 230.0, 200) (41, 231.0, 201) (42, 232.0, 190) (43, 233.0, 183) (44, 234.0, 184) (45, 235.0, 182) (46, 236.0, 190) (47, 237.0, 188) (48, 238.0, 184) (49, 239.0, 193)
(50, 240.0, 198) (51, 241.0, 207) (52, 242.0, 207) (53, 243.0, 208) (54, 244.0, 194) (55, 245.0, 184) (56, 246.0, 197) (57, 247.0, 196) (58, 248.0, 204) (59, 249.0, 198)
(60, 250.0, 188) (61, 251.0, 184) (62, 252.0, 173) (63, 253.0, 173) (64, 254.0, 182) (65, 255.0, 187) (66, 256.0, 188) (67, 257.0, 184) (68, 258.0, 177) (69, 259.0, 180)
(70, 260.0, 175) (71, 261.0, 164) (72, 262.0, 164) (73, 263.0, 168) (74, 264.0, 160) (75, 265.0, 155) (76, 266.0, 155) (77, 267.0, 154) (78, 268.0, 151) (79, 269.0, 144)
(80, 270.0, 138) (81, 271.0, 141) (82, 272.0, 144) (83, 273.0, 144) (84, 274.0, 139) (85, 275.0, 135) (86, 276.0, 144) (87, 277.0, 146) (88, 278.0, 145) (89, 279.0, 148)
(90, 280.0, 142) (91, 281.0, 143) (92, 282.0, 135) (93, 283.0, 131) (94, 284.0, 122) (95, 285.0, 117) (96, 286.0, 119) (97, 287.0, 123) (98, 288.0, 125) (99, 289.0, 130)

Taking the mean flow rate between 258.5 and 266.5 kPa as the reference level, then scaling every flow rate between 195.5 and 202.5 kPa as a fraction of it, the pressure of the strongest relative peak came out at 202.0 kPa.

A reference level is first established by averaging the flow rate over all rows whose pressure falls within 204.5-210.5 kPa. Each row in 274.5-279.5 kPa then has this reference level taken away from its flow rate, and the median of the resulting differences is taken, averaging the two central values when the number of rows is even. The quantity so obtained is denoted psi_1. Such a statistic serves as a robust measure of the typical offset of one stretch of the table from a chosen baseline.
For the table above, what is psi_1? -63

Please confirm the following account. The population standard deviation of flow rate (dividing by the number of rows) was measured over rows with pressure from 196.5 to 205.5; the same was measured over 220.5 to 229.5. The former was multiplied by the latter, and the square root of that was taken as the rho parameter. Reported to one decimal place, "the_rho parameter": 8.7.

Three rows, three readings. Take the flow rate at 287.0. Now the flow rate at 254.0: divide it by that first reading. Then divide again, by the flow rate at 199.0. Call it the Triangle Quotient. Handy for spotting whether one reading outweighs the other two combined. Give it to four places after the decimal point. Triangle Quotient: 0.0083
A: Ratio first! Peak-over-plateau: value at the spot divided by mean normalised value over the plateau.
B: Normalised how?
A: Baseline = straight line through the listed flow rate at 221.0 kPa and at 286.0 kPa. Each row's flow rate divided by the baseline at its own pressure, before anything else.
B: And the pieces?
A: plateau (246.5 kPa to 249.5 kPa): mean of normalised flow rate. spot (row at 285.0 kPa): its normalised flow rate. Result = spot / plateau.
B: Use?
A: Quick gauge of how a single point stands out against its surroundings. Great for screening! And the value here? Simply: 0.77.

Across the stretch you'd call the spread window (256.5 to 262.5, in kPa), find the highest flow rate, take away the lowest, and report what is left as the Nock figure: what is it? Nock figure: 20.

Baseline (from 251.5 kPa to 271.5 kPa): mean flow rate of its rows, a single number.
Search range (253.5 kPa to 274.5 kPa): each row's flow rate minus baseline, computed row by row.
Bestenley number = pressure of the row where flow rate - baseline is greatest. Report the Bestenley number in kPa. 256.0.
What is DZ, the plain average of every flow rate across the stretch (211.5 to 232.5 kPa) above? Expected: 195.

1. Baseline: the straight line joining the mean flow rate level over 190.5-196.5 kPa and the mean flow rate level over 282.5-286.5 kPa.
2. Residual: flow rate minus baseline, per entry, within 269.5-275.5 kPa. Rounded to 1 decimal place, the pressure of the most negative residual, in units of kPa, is 270.0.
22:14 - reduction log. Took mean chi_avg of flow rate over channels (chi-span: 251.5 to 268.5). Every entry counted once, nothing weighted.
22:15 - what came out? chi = 170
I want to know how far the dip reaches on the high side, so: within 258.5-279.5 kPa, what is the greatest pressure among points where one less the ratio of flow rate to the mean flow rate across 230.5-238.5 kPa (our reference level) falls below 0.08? 260.0 kPa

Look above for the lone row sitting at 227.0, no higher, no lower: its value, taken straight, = 211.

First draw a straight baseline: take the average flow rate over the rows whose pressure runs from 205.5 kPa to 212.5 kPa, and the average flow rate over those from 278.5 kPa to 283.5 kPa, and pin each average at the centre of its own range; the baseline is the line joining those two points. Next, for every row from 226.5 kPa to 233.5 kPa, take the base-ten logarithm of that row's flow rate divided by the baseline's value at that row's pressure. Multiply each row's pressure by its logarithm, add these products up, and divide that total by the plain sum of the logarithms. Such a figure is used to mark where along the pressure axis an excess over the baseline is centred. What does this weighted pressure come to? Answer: 228.7 kPa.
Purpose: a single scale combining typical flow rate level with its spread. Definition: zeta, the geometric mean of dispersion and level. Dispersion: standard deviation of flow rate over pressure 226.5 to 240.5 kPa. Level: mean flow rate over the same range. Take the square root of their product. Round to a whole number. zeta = 41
